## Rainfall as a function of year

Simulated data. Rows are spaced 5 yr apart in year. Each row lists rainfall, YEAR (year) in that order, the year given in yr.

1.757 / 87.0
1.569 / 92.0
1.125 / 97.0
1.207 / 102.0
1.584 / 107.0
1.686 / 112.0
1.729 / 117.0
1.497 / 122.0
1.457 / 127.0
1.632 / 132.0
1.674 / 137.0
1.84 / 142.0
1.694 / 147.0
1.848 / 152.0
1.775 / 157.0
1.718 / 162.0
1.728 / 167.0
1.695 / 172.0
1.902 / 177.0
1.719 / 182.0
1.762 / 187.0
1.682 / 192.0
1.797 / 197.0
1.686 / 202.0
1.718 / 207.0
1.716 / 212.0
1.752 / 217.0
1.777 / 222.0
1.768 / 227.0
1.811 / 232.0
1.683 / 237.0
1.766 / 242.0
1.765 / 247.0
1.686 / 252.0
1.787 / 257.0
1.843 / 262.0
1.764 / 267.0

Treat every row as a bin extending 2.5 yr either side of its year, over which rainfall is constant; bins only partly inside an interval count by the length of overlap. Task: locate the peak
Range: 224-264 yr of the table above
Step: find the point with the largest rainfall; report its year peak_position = 262.0 yr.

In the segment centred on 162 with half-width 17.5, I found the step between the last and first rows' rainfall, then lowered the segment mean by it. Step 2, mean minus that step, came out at 1.56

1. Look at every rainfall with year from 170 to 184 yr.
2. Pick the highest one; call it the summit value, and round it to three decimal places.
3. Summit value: 1.902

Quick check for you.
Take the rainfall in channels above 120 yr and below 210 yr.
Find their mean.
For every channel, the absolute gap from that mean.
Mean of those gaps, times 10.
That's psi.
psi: 0.76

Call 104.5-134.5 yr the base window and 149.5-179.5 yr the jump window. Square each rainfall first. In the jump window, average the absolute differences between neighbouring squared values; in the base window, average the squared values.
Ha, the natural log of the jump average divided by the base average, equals -2.2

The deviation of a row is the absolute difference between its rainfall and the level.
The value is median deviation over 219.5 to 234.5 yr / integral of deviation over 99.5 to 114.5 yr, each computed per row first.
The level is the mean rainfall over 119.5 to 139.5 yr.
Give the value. 0.085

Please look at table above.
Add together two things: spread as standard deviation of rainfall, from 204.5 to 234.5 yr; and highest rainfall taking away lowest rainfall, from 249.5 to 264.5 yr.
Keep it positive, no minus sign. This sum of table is 0.19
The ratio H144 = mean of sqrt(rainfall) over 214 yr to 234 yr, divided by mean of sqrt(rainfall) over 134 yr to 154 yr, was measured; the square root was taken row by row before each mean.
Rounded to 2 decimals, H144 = 1.00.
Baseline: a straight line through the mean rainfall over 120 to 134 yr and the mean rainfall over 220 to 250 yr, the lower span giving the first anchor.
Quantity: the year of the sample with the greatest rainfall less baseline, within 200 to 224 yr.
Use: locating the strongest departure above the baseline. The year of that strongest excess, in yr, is 222.0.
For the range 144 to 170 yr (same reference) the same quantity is 152.0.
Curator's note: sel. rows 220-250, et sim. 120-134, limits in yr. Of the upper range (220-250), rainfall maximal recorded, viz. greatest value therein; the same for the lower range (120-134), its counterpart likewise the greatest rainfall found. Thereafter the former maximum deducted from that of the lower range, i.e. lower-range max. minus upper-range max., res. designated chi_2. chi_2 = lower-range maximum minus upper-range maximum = -0.18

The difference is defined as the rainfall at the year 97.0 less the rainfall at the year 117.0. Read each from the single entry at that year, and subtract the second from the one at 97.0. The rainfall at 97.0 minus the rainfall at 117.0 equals -0.60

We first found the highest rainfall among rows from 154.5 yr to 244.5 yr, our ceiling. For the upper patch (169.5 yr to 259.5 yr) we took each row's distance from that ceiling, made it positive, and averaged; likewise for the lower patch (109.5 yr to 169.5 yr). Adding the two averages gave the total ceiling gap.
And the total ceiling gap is 0.37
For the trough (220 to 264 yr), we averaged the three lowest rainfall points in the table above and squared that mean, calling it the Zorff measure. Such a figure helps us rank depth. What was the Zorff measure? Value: 2.929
